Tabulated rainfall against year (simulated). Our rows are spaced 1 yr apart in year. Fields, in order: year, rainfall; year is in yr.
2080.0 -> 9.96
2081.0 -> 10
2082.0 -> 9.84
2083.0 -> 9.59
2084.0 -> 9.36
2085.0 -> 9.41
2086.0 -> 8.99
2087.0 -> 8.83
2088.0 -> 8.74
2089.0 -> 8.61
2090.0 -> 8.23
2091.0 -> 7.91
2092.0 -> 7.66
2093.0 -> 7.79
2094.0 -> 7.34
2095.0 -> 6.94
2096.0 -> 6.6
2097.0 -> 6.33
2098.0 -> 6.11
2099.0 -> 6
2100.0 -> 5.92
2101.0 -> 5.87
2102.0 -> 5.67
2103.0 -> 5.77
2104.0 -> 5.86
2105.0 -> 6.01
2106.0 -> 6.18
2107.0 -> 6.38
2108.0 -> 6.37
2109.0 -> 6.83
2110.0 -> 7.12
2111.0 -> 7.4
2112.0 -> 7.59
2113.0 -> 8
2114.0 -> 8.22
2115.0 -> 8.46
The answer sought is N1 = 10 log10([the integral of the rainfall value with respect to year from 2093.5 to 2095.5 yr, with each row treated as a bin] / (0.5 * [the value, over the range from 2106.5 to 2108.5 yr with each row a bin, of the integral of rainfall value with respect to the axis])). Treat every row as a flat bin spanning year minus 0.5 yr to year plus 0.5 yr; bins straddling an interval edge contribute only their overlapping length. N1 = 3.5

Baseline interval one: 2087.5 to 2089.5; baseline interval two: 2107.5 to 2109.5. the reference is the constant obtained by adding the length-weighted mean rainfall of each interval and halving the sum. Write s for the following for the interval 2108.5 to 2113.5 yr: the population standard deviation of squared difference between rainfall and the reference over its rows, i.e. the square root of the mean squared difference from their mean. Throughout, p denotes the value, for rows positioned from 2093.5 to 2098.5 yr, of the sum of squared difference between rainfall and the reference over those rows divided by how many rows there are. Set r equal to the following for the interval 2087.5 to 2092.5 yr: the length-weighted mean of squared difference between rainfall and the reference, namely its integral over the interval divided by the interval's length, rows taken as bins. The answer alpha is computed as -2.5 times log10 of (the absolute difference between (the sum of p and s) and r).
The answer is 0.2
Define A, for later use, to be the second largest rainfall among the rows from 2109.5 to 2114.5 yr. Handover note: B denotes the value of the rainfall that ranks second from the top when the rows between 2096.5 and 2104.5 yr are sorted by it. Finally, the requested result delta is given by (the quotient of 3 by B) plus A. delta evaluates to 8.5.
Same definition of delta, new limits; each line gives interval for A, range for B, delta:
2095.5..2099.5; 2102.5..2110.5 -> 6.8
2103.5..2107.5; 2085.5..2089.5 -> 6.5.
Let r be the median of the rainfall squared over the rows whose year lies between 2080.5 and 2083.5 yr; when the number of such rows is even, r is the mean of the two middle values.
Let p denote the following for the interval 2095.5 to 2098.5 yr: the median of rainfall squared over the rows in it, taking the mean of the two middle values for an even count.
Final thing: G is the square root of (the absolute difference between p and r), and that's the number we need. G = 7.5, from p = 40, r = 97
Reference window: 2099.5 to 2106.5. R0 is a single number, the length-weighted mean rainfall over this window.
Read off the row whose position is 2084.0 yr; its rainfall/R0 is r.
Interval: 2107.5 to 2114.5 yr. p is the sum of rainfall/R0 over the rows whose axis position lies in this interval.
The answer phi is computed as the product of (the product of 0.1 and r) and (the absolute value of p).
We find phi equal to 1.39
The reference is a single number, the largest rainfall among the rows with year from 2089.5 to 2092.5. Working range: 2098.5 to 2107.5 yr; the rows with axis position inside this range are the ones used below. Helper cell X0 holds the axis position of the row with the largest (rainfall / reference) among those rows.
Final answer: 2107.0 yr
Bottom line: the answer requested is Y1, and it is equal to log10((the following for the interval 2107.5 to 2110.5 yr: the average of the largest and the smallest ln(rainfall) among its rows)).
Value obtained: 0.28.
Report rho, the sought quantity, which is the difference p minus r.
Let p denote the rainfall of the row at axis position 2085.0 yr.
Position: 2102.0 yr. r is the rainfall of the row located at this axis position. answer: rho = 3.7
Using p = 9.41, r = 5.67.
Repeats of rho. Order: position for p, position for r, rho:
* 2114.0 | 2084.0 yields -1.1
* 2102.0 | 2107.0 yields -0.7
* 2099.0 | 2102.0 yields 0.3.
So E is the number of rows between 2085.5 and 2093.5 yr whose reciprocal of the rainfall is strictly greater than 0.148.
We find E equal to 0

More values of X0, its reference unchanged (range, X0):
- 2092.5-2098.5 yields 2093.0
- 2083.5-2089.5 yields 2085.0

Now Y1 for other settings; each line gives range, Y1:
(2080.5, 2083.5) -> 0.36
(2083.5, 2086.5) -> 0.35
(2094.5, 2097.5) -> 0.28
